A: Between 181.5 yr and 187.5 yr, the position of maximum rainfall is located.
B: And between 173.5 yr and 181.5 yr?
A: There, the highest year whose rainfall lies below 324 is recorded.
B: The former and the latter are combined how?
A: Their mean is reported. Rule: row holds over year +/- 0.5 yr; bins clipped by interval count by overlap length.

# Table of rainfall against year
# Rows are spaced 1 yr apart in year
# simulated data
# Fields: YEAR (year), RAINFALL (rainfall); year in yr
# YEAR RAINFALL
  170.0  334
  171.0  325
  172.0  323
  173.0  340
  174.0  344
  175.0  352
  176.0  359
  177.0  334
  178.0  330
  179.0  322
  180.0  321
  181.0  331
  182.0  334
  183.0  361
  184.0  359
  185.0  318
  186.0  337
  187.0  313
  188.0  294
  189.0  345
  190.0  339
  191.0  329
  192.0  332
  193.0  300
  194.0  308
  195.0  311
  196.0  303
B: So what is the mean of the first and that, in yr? 181.5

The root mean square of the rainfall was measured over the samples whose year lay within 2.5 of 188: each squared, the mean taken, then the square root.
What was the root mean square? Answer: 326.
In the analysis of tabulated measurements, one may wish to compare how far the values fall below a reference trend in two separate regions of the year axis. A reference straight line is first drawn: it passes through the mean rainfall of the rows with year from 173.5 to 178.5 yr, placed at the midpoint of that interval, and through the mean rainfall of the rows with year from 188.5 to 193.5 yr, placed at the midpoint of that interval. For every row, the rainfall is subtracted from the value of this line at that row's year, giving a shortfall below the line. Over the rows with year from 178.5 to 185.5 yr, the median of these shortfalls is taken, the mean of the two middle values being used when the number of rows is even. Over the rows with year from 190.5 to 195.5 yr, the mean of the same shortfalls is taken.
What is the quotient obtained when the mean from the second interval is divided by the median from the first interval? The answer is 1.4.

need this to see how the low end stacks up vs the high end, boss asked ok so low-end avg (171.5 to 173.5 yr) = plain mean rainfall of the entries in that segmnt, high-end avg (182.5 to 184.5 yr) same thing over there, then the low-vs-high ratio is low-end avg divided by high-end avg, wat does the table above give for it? 0.921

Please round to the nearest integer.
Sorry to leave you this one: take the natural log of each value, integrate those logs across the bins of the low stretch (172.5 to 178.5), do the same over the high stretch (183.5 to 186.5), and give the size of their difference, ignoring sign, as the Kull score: 18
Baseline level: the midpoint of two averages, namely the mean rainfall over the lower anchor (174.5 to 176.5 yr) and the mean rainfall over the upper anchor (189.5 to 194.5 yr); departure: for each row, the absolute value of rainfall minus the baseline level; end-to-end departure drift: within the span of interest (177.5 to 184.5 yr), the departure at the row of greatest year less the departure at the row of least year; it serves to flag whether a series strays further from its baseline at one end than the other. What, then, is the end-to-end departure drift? 12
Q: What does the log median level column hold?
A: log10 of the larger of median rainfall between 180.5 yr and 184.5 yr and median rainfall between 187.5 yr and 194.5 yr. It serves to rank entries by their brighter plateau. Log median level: 2.54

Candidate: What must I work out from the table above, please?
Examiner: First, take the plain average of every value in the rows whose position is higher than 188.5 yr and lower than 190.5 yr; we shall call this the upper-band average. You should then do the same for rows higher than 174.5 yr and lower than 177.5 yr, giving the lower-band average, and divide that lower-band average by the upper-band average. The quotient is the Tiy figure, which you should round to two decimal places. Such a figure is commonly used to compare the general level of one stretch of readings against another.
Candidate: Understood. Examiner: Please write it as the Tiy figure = 1.02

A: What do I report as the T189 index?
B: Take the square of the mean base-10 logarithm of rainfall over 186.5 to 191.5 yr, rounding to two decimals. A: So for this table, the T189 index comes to 6.30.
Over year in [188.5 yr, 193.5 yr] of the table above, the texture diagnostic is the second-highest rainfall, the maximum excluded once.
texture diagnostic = 339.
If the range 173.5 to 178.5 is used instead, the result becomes 352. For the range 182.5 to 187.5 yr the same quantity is 359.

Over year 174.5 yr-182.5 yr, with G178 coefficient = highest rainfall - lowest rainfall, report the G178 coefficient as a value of 38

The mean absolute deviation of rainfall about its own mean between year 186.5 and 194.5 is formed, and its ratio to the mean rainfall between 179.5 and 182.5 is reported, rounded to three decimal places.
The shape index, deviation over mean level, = 0.049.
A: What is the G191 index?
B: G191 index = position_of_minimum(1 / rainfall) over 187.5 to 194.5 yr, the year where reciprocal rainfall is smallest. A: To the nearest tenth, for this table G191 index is 189.0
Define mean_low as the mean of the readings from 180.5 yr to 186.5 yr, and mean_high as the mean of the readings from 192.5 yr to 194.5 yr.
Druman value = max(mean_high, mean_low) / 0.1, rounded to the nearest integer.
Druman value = 3400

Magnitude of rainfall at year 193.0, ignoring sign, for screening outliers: 300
